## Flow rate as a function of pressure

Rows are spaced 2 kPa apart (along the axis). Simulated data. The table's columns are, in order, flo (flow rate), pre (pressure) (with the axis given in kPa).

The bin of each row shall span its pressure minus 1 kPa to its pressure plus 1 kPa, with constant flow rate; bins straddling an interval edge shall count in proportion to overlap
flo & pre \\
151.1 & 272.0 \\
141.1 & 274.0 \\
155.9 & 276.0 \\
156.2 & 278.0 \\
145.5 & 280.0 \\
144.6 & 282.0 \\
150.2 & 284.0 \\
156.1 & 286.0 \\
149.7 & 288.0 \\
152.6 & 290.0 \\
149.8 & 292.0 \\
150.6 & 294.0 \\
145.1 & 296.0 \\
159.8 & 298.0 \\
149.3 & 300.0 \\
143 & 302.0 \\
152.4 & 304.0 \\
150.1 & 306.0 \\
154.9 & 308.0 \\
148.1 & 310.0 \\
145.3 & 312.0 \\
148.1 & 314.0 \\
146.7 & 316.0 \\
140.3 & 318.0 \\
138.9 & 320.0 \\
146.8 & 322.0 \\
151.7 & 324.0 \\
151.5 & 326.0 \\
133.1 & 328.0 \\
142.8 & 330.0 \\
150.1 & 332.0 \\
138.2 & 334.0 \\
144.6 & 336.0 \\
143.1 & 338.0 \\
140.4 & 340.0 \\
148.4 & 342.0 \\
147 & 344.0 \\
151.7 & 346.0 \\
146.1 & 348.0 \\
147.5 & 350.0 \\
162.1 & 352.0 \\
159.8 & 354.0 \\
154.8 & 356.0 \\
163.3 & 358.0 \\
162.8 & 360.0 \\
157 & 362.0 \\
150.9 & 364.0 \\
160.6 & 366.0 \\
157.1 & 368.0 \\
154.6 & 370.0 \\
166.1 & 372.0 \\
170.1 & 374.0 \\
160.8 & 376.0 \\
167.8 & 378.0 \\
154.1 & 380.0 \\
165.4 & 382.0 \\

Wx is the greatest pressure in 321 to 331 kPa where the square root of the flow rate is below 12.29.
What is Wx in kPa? 330.0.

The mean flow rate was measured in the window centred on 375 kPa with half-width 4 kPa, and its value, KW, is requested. 166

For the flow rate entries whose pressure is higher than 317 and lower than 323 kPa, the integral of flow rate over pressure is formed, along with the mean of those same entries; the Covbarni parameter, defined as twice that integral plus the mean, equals 1846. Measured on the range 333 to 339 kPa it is 1846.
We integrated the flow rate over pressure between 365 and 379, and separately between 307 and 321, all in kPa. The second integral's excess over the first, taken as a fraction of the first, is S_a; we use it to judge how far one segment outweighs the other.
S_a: -0.10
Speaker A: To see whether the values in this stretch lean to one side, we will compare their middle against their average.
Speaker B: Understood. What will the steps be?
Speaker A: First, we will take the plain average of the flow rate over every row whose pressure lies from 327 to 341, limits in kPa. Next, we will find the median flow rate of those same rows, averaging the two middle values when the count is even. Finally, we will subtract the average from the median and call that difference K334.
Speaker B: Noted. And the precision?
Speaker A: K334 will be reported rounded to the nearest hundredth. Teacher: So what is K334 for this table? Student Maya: 1.04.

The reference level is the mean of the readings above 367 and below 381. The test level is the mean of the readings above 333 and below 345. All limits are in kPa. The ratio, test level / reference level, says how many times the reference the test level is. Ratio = 0.89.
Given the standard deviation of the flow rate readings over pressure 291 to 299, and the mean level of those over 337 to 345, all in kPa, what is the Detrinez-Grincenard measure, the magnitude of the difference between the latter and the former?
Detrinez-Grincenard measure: 139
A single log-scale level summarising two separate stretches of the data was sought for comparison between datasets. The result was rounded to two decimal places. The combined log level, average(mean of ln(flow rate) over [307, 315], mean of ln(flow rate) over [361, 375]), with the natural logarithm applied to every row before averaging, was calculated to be 5.04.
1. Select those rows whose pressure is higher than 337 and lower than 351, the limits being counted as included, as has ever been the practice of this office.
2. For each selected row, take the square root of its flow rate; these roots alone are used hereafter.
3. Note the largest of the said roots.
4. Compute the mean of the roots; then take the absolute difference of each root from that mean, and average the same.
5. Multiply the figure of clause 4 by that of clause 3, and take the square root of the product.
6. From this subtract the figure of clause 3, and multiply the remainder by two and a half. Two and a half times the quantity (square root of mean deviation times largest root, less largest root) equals -27.9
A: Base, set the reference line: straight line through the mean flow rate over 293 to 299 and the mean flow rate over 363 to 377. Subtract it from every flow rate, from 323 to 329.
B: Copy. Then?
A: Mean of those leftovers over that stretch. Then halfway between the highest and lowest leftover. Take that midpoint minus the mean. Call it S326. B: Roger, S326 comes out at -3.0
